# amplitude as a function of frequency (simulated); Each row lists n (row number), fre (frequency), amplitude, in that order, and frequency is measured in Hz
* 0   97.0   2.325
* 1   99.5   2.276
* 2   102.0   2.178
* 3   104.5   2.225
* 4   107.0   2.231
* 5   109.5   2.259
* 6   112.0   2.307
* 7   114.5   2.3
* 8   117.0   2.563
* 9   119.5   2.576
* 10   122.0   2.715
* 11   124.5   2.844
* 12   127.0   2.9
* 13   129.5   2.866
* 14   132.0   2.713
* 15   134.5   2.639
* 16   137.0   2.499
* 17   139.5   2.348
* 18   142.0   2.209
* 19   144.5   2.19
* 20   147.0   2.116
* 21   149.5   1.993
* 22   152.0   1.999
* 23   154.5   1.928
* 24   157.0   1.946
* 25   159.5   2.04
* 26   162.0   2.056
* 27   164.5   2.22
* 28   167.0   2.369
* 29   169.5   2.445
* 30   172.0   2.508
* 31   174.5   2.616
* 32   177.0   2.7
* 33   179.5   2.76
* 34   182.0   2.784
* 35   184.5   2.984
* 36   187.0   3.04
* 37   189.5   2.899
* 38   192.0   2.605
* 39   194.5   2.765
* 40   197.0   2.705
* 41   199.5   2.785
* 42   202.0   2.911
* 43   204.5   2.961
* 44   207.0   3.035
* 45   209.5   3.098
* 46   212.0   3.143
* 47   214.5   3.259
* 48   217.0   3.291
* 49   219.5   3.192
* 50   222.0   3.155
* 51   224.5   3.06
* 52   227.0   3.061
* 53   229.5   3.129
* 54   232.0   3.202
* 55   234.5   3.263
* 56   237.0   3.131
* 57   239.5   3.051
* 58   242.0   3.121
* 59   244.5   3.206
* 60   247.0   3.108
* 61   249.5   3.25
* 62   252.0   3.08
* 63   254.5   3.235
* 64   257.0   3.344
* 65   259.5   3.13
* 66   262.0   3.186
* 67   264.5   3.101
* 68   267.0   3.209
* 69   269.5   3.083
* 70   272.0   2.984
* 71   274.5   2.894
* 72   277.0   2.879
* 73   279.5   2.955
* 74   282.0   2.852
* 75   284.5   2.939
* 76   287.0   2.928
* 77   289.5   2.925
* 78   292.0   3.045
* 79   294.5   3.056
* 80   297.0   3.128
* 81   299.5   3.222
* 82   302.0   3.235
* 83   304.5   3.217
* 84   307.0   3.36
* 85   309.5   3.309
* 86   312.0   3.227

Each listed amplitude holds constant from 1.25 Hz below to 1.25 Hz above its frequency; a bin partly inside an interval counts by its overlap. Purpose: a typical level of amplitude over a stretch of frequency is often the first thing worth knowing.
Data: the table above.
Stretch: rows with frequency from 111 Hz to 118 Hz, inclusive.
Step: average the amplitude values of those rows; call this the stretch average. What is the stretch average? 2.39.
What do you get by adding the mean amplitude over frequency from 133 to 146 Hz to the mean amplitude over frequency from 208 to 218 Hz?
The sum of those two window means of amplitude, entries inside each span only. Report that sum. 5.6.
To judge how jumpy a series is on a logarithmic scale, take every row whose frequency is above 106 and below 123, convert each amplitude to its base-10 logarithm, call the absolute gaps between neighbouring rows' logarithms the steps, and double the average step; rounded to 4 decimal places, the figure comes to 0.0293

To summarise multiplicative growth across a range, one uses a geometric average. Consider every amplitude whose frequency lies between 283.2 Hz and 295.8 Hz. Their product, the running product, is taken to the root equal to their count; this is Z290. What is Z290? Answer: 3.0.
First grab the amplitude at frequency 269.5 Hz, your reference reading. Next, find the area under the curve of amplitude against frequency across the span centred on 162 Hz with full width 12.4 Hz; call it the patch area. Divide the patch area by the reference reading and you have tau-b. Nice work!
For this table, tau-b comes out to 8.6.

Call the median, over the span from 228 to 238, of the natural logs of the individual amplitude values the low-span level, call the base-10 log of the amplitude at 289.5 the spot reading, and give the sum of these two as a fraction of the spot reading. 3.47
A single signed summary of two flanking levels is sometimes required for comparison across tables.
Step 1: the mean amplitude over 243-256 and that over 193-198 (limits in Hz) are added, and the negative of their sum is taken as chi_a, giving -5.91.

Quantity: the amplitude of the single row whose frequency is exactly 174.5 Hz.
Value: 2.616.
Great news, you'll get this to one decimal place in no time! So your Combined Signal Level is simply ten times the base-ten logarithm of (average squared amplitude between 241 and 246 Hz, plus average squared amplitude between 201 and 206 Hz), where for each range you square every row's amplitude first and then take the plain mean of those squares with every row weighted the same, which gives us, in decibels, 12.7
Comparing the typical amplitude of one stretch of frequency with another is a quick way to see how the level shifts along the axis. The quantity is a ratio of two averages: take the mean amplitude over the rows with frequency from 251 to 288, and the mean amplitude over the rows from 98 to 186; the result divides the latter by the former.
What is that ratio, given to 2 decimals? 0.79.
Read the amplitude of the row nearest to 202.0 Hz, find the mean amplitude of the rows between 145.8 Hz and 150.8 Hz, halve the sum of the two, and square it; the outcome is 6.2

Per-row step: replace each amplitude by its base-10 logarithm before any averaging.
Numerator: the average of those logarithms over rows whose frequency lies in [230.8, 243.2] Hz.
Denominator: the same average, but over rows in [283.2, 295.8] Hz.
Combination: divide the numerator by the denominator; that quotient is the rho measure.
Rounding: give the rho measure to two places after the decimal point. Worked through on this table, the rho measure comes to 1.05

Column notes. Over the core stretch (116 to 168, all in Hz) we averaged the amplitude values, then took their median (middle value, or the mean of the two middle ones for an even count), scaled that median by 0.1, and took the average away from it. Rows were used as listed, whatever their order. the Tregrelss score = -2.13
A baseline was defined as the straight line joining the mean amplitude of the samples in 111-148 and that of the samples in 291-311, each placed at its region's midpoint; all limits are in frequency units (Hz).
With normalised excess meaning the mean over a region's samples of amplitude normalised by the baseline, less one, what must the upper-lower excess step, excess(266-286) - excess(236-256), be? -0.10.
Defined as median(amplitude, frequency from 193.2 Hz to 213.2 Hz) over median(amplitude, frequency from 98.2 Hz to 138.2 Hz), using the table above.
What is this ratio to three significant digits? 1.16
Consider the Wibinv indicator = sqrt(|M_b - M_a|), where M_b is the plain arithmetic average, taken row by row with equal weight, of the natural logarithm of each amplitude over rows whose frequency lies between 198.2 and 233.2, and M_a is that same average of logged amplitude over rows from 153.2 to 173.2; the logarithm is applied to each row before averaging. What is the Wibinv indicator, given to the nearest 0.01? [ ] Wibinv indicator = 0.59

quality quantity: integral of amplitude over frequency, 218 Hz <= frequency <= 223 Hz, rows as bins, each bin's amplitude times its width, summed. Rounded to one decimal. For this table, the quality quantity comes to 15.9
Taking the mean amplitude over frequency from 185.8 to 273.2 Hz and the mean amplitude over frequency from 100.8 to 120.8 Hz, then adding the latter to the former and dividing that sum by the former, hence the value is 1.76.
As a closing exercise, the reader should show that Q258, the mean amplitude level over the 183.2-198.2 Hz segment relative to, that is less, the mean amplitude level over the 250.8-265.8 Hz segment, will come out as -0.3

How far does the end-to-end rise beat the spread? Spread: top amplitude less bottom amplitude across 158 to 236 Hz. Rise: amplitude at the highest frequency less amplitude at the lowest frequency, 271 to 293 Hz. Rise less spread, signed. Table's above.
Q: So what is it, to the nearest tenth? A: -1.2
